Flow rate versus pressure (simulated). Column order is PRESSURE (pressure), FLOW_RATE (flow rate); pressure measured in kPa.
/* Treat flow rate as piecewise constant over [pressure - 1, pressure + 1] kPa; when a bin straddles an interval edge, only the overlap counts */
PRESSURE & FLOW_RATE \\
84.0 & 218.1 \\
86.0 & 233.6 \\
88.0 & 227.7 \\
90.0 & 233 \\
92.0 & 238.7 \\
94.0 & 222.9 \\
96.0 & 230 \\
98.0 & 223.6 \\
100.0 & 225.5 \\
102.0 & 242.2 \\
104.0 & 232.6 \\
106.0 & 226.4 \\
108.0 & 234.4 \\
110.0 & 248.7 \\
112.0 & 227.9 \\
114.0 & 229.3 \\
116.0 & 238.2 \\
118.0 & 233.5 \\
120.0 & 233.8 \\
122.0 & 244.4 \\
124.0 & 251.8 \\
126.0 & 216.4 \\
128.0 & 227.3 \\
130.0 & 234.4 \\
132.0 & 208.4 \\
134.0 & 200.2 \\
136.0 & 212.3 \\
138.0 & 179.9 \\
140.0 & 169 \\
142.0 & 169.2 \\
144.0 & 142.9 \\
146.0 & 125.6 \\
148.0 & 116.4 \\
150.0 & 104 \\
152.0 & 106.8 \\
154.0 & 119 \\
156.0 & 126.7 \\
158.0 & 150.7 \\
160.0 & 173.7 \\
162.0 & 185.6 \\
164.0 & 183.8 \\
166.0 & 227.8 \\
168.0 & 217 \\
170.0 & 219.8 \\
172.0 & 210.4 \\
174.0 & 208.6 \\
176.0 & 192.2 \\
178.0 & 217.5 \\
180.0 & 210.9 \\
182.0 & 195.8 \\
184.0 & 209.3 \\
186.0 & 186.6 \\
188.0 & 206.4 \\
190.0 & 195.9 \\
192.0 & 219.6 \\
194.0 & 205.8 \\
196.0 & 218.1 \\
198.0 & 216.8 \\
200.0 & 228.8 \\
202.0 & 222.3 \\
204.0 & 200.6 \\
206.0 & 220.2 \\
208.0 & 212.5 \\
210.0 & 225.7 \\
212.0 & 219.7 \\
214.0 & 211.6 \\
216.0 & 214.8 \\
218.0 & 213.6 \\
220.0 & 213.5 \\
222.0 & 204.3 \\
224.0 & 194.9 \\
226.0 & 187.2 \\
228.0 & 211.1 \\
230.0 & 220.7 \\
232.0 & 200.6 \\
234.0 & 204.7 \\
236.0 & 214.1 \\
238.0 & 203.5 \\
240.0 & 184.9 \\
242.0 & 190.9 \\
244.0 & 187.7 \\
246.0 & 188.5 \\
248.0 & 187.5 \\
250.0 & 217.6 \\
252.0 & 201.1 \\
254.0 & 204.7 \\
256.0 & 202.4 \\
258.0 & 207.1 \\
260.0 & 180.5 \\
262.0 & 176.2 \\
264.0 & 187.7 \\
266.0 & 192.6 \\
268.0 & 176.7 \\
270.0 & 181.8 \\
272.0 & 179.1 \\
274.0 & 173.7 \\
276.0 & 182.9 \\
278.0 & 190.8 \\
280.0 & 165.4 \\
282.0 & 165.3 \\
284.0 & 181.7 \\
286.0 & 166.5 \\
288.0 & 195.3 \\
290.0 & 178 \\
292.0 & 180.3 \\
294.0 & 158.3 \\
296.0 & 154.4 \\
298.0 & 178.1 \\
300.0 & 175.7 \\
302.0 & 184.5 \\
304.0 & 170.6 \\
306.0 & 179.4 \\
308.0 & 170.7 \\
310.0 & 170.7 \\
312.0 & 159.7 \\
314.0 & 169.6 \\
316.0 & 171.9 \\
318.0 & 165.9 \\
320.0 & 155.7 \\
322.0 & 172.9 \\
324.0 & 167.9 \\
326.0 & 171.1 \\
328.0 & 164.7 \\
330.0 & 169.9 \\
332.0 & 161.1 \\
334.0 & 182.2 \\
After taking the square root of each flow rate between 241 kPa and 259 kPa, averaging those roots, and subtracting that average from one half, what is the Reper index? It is -13.6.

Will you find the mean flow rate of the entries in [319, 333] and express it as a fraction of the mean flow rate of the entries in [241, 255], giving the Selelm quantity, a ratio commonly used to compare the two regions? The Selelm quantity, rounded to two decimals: 0.84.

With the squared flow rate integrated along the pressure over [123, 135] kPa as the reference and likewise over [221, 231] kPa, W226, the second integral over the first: 0.69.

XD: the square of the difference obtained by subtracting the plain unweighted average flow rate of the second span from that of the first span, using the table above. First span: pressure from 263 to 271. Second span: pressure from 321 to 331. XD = 237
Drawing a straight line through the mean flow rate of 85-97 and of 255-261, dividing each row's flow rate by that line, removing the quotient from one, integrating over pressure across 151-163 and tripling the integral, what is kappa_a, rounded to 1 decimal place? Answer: 12.2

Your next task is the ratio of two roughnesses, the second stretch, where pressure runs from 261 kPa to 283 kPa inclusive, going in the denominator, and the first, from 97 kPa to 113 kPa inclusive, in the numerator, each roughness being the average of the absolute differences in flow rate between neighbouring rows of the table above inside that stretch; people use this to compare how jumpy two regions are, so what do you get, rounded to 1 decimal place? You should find 1.3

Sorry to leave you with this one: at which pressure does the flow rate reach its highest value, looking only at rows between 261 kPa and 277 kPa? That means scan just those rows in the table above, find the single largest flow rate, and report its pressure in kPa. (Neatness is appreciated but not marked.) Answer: 266.0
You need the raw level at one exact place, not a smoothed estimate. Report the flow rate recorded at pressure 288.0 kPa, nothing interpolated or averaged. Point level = 195.3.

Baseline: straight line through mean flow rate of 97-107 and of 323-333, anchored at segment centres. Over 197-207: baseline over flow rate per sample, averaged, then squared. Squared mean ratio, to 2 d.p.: 0.87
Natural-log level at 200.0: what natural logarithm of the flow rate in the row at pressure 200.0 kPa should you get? 5.43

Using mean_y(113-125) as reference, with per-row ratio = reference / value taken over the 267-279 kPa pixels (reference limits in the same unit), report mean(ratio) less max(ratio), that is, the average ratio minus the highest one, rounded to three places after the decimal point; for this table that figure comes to -0.053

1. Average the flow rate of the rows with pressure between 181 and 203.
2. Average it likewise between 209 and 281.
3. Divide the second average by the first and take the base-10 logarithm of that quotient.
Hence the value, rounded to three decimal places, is -0.026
